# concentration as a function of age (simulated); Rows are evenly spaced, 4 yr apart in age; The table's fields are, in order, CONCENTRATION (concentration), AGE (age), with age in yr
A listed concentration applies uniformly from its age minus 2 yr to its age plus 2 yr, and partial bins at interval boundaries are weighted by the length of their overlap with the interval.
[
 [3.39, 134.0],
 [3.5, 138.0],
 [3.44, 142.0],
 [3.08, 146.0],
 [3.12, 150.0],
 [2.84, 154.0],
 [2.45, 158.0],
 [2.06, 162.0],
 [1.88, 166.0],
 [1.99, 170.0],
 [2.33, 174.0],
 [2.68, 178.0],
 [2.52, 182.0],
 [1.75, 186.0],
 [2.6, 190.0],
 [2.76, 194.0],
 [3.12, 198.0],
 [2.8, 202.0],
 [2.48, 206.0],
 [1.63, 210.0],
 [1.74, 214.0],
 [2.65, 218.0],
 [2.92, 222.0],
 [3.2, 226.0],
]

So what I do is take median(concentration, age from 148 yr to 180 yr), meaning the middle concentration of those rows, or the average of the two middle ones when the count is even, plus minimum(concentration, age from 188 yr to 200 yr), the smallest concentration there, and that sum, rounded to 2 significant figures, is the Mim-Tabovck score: 5.0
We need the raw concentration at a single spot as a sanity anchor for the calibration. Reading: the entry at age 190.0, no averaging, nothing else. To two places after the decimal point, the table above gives 2.60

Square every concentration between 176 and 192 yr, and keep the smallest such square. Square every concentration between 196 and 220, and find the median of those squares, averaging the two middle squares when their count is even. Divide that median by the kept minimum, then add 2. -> 4.2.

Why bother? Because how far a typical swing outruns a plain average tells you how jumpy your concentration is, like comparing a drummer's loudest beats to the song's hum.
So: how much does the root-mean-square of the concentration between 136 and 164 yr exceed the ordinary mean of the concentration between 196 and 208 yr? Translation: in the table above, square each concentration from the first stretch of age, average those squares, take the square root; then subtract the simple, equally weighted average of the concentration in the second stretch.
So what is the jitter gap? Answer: 0.2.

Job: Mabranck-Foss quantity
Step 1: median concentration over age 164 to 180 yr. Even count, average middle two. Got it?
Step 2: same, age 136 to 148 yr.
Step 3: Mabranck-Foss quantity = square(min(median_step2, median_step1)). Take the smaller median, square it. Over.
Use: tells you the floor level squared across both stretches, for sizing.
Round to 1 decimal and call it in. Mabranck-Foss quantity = 4.7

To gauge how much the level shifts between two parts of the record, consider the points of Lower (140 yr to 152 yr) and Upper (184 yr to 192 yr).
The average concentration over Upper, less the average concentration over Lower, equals -1.0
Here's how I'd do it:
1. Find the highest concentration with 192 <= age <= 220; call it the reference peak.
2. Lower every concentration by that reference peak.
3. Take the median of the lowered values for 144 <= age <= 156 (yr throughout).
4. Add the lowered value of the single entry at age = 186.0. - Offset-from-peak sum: -1.4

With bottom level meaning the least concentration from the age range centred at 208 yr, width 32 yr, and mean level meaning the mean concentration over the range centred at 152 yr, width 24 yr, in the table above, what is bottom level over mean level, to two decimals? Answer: 0.58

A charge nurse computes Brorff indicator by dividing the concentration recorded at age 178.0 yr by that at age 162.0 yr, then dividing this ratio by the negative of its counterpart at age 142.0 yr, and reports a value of -0.38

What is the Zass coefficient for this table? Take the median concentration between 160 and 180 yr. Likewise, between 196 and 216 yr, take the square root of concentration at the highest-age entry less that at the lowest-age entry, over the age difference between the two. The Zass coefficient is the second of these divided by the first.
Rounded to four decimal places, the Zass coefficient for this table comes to -0.0136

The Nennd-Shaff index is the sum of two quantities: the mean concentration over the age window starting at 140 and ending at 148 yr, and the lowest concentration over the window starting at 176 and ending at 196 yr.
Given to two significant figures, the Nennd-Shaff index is 5.0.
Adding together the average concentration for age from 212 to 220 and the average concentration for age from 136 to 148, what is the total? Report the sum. 5.5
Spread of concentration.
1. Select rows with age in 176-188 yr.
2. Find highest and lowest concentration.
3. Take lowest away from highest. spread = 0.9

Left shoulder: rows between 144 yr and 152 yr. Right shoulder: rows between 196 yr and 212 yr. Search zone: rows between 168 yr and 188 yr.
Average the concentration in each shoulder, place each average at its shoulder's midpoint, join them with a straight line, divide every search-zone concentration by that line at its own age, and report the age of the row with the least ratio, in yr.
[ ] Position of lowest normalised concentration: 186.0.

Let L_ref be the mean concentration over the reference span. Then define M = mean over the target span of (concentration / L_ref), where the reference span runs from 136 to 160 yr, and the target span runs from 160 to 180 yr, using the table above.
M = 0.71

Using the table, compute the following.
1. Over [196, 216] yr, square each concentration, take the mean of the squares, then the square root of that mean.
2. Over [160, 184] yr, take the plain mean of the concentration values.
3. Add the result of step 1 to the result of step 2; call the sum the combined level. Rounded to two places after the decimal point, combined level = 4.67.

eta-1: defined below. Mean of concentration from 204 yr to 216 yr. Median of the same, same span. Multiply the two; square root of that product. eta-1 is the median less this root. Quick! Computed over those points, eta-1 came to -0.10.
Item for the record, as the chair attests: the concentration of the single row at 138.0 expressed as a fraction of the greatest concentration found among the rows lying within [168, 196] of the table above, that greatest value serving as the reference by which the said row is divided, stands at 1.27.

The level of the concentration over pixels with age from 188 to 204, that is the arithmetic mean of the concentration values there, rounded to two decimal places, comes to 2.82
